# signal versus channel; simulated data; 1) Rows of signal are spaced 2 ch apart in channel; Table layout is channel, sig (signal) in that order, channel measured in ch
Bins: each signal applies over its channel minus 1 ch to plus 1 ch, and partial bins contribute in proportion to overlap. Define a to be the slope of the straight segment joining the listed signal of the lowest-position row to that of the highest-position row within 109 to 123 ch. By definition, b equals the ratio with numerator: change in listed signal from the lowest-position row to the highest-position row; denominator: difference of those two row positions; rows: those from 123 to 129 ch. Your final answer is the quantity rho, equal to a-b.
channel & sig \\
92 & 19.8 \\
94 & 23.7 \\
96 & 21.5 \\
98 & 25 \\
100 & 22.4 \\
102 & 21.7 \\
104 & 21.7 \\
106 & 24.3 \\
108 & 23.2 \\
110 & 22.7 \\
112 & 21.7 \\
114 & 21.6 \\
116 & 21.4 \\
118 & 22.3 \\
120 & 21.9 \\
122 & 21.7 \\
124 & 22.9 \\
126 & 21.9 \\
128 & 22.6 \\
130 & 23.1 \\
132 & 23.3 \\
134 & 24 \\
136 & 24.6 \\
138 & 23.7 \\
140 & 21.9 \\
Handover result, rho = -0.01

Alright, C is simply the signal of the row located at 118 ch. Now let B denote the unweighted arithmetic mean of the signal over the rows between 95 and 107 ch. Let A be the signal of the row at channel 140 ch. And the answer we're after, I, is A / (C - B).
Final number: -47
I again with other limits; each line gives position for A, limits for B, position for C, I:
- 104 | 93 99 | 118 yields -20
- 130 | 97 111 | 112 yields -18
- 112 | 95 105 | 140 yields -39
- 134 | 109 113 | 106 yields 11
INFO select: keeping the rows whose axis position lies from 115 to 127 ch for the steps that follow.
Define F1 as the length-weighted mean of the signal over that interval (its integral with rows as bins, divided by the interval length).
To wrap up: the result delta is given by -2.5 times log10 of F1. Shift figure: -3.36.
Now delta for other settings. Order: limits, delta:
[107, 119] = -3.36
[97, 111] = -3.40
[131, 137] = -3.45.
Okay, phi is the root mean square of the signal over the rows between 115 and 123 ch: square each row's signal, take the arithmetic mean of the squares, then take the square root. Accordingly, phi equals 21.8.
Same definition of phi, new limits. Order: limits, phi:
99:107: 22.6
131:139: 23.9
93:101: 23.2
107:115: 22.3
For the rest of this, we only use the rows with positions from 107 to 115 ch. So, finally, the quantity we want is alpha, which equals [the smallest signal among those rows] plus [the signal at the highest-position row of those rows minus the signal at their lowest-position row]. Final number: 20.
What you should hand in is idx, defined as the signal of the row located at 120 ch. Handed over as 21.9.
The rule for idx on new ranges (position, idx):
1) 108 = 23.2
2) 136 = 24.6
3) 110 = 22.7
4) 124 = 22.9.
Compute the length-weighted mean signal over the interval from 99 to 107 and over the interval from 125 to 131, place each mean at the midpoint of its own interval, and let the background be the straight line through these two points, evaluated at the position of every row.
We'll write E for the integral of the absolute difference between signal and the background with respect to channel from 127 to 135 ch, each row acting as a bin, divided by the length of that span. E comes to 0.72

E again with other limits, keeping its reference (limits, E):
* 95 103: 1.11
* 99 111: 0.73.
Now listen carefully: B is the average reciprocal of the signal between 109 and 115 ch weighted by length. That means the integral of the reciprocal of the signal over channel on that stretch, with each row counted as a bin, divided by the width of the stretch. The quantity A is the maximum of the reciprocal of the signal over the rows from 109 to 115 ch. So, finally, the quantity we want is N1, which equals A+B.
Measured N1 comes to 0.0918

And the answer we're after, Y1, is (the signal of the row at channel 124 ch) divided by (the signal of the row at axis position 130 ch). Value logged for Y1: 0.99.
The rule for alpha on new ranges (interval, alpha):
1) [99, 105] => 21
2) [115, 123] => 22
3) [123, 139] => 23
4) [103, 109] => 23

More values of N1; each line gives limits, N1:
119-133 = 0.0906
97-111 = 0.0897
